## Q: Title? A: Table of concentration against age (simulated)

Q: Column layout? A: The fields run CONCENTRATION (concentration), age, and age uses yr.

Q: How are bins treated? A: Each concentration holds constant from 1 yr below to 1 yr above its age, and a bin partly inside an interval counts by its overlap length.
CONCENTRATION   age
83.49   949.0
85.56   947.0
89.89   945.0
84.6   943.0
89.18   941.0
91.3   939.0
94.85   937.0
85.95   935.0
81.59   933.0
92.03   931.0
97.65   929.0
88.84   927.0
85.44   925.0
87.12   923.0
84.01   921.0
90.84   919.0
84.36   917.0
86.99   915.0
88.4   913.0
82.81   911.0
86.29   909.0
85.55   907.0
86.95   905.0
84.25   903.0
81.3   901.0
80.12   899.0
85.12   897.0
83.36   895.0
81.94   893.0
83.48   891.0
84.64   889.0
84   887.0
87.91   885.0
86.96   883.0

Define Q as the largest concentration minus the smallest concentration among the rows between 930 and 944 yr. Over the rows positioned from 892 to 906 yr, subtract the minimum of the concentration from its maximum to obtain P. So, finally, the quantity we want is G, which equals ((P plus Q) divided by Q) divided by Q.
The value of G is 0.11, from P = 6.8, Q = 13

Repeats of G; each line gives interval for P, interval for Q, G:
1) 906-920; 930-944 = 0.12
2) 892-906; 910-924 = 0.23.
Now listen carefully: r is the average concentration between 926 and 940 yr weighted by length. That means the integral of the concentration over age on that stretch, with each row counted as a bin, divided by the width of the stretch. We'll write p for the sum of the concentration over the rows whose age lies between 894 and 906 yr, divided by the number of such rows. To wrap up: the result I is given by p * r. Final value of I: 7543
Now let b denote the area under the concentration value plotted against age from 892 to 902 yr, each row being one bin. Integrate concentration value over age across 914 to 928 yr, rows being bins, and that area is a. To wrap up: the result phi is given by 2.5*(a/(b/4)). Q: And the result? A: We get 15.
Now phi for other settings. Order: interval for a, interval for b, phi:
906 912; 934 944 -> 6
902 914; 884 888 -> 30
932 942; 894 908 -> 8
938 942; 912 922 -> 4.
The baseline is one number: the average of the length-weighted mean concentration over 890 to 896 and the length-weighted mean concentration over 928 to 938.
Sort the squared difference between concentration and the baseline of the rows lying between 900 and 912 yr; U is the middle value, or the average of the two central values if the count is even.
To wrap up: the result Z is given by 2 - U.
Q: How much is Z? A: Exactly -2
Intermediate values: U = 4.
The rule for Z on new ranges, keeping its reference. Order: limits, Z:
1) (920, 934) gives -5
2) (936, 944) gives -12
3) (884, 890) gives -2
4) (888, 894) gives -8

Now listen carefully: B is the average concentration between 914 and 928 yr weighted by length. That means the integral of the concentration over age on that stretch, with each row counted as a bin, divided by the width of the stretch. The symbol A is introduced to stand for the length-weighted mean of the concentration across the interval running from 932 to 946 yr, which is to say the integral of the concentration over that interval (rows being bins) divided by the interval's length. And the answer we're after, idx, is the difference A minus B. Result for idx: 1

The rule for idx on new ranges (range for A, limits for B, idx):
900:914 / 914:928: -2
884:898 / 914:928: -2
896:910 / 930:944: -4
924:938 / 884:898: 5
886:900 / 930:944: -5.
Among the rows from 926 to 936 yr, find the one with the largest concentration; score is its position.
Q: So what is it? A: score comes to 929.0 yr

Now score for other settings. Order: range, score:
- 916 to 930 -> 929.0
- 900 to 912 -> 905.0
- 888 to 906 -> 905.0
